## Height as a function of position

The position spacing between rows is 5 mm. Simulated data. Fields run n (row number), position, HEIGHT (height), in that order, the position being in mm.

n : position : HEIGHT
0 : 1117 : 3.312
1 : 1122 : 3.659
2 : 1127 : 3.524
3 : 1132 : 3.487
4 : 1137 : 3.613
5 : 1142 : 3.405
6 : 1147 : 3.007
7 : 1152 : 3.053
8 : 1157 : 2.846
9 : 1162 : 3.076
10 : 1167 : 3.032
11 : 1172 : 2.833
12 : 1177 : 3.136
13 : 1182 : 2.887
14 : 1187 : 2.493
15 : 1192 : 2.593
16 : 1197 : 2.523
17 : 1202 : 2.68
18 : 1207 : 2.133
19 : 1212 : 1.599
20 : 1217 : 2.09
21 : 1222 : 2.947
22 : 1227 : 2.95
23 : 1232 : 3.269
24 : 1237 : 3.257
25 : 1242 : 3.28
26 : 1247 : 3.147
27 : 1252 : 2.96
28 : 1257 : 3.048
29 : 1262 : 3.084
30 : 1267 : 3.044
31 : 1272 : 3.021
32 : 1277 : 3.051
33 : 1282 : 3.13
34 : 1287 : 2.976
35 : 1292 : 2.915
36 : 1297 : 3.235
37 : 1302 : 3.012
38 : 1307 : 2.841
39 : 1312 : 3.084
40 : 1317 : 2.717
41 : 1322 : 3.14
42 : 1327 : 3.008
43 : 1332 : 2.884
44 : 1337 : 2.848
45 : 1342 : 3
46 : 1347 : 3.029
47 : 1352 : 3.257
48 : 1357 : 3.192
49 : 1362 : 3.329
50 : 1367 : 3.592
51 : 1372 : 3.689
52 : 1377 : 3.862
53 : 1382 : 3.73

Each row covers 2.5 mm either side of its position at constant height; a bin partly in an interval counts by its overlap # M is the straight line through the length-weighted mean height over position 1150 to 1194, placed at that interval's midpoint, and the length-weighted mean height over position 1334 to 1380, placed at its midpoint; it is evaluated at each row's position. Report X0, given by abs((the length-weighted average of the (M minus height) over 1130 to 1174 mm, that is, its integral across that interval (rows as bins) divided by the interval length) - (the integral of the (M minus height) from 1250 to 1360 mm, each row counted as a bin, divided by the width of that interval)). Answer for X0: 0.48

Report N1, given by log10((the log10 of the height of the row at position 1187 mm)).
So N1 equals -0.402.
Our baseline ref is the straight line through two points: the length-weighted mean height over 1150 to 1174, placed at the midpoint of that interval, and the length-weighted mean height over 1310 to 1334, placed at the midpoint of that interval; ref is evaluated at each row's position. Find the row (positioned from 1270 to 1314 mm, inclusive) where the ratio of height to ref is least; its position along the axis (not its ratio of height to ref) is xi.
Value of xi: 1307 mm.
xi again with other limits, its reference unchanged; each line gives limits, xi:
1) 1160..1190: 1187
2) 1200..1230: 1212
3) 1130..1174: 1172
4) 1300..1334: 1317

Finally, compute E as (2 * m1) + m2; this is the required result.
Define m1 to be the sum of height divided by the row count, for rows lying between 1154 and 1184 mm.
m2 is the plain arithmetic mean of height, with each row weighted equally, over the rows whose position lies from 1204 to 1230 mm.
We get 8.3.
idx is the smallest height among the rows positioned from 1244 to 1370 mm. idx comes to 2.717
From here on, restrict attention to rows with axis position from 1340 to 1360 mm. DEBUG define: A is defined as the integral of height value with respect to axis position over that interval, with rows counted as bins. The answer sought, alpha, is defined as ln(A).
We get 4.14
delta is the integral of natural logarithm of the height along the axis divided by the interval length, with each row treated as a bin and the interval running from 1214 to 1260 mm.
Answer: 1.08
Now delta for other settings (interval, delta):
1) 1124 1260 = 1.06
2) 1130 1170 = 1.15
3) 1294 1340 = 1.09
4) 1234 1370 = 1.12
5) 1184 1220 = 0.83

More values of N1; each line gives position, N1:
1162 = -0.312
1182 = -0.337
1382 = -0.243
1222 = -0.328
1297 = -0.293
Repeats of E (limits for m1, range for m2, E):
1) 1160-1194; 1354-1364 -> 9.0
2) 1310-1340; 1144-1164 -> 8.9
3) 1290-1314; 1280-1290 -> 9.1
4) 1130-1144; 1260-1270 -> 10.1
